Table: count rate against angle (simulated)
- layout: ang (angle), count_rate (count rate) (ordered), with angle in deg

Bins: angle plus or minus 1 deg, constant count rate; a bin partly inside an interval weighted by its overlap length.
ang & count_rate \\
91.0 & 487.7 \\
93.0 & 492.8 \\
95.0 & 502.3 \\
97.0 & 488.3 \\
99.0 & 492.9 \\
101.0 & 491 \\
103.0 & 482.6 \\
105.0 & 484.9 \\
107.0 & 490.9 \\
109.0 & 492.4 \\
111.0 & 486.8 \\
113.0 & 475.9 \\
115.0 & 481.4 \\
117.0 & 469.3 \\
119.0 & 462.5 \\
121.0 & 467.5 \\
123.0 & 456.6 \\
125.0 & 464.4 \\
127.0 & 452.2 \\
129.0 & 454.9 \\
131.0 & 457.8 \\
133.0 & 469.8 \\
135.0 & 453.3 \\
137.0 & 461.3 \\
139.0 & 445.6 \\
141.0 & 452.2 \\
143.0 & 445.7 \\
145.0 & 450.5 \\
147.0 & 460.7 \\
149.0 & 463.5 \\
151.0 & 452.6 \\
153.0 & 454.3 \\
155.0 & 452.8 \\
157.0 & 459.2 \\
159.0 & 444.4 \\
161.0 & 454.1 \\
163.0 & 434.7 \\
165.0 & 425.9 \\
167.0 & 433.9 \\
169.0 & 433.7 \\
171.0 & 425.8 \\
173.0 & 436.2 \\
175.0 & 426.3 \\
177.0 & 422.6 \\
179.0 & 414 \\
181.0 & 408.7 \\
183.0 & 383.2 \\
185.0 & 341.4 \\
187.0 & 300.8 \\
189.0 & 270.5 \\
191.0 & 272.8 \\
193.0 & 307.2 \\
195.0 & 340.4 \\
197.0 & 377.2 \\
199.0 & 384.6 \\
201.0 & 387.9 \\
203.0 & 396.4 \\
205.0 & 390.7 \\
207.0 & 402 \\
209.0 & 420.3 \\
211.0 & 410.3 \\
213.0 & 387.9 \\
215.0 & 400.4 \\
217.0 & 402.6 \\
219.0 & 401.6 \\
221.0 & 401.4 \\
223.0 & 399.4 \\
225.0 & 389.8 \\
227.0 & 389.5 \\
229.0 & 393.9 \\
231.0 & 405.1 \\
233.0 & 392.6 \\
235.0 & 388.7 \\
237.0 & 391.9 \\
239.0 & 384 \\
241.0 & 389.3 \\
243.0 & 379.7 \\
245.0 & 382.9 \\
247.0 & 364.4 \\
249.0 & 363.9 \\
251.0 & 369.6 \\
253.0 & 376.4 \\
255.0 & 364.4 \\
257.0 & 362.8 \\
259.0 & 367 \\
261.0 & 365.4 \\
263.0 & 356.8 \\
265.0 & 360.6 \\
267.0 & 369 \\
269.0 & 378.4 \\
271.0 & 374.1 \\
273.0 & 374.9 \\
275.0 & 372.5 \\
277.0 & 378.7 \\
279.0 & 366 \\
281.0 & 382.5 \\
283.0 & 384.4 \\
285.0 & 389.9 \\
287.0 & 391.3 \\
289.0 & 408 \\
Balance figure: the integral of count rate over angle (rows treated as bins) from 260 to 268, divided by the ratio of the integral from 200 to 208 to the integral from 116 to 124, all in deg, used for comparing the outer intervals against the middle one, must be 3417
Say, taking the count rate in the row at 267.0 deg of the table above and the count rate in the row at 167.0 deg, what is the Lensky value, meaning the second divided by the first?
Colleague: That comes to 1.18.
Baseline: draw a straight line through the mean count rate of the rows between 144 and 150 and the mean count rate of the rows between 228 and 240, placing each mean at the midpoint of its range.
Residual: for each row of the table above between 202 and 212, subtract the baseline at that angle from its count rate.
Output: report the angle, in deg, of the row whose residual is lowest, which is 205.0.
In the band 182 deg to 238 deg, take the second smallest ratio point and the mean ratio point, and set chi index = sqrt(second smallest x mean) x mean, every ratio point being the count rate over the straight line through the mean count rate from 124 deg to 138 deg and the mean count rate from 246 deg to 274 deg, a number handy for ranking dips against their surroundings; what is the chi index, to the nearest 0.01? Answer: 0.73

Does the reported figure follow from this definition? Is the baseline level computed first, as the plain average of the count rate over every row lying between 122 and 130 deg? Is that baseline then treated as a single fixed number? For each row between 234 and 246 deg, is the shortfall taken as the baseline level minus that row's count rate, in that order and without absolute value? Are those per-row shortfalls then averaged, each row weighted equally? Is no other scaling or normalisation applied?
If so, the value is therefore 71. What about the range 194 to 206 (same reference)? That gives 77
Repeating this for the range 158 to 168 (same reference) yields 18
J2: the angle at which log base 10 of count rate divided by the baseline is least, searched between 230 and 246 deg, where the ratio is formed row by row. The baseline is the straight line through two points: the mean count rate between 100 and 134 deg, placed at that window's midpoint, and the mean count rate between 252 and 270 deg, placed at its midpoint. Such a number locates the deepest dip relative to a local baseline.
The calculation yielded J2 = 243.0 deg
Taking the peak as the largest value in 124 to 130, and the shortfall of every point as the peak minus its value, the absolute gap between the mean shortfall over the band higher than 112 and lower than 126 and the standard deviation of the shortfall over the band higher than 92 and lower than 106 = 10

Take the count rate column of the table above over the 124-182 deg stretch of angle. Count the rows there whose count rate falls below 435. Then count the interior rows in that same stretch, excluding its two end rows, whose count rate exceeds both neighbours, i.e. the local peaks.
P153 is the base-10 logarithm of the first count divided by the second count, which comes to 0.00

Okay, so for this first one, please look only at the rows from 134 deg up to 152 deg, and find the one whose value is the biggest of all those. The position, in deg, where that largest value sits 149.0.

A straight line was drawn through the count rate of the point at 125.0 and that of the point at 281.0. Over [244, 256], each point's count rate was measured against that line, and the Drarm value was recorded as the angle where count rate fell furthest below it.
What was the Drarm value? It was 247.0 deg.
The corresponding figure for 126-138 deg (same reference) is 127.0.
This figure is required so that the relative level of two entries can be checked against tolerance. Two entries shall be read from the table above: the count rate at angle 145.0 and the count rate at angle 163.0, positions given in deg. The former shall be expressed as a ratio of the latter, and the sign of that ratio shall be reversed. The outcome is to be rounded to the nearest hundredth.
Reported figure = -1.04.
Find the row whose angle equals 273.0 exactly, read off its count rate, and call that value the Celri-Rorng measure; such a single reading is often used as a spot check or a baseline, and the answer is 374.9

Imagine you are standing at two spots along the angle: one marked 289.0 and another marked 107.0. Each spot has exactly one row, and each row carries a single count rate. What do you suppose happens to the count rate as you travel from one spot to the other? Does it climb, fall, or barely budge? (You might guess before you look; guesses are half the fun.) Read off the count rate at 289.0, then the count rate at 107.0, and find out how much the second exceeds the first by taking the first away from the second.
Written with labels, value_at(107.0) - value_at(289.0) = 83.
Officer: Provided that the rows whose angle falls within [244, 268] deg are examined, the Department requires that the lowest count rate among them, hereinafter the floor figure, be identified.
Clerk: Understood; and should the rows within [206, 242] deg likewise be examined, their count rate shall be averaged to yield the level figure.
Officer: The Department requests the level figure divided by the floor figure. 1.1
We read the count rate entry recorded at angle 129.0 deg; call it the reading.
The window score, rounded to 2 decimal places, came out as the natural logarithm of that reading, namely 6.12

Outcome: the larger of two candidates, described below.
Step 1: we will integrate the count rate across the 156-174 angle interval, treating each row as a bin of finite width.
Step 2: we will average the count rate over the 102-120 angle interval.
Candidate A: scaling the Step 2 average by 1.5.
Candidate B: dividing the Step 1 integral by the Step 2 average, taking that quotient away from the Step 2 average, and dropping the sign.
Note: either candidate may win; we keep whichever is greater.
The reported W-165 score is 721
